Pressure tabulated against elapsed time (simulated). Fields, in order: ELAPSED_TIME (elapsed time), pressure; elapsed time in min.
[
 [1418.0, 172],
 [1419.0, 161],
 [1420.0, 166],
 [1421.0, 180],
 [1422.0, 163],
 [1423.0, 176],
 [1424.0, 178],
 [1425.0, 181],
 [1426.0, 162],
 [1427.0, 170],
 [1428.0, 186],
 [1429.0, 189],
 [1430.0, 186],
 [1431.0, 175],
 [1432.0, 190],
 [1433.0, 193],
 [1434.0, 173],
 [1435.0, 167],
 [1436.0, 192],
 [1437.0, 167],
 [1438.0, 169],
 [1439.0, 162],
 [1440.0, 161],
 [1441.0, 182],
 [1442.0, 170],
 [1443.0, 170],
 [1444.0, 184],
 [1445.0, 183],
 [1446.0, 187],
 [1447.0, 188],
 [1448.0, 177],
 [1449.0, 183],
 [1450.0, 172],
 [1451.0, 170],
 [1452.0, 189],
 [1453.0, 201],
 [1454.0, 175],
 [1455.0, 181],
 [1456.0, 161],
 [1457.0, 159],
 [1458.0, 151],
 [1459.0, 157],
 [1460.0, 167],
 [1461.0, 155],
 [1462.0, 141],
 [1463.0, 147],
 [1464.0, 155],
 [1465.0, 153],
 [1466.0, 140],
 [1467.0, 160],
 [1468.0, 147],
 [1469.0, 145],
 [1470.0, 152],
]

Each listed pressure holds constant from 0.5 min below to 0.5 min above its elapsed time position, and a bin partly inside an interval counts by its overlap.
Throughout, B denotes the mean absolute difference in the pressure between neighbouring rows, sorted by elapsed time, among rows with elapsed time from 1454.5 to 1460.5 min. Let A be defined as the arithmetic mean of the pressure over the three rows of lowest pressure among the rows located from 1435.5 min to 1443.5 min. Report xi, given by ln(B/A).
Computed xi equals -2.9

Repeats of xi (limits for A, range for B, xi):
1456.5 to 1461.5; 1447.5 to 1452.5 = -2.8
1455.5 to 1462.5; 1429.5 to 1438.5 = -2.4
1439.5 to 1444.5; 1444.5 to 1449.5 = -3.4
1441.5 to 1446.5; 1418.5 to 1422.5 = -2.7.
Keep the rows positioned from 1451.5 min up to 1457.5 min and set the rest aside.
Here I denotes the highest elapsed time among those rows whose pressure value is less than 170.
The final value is 1457.0 min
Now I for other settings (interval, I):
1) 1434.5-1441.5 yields 1440.0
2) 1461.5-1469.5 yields 1469.0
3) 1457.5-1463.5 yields 1463.0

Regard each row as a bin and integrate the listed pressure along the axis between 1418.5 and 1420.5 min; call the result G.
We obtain 327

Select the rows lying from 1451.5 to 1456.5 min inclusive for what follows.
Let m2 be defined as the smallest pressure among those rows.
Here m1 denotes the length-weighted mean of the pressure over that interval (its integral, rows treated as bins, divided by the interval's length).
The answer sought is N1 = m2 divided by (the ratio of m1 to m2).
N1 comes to 143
